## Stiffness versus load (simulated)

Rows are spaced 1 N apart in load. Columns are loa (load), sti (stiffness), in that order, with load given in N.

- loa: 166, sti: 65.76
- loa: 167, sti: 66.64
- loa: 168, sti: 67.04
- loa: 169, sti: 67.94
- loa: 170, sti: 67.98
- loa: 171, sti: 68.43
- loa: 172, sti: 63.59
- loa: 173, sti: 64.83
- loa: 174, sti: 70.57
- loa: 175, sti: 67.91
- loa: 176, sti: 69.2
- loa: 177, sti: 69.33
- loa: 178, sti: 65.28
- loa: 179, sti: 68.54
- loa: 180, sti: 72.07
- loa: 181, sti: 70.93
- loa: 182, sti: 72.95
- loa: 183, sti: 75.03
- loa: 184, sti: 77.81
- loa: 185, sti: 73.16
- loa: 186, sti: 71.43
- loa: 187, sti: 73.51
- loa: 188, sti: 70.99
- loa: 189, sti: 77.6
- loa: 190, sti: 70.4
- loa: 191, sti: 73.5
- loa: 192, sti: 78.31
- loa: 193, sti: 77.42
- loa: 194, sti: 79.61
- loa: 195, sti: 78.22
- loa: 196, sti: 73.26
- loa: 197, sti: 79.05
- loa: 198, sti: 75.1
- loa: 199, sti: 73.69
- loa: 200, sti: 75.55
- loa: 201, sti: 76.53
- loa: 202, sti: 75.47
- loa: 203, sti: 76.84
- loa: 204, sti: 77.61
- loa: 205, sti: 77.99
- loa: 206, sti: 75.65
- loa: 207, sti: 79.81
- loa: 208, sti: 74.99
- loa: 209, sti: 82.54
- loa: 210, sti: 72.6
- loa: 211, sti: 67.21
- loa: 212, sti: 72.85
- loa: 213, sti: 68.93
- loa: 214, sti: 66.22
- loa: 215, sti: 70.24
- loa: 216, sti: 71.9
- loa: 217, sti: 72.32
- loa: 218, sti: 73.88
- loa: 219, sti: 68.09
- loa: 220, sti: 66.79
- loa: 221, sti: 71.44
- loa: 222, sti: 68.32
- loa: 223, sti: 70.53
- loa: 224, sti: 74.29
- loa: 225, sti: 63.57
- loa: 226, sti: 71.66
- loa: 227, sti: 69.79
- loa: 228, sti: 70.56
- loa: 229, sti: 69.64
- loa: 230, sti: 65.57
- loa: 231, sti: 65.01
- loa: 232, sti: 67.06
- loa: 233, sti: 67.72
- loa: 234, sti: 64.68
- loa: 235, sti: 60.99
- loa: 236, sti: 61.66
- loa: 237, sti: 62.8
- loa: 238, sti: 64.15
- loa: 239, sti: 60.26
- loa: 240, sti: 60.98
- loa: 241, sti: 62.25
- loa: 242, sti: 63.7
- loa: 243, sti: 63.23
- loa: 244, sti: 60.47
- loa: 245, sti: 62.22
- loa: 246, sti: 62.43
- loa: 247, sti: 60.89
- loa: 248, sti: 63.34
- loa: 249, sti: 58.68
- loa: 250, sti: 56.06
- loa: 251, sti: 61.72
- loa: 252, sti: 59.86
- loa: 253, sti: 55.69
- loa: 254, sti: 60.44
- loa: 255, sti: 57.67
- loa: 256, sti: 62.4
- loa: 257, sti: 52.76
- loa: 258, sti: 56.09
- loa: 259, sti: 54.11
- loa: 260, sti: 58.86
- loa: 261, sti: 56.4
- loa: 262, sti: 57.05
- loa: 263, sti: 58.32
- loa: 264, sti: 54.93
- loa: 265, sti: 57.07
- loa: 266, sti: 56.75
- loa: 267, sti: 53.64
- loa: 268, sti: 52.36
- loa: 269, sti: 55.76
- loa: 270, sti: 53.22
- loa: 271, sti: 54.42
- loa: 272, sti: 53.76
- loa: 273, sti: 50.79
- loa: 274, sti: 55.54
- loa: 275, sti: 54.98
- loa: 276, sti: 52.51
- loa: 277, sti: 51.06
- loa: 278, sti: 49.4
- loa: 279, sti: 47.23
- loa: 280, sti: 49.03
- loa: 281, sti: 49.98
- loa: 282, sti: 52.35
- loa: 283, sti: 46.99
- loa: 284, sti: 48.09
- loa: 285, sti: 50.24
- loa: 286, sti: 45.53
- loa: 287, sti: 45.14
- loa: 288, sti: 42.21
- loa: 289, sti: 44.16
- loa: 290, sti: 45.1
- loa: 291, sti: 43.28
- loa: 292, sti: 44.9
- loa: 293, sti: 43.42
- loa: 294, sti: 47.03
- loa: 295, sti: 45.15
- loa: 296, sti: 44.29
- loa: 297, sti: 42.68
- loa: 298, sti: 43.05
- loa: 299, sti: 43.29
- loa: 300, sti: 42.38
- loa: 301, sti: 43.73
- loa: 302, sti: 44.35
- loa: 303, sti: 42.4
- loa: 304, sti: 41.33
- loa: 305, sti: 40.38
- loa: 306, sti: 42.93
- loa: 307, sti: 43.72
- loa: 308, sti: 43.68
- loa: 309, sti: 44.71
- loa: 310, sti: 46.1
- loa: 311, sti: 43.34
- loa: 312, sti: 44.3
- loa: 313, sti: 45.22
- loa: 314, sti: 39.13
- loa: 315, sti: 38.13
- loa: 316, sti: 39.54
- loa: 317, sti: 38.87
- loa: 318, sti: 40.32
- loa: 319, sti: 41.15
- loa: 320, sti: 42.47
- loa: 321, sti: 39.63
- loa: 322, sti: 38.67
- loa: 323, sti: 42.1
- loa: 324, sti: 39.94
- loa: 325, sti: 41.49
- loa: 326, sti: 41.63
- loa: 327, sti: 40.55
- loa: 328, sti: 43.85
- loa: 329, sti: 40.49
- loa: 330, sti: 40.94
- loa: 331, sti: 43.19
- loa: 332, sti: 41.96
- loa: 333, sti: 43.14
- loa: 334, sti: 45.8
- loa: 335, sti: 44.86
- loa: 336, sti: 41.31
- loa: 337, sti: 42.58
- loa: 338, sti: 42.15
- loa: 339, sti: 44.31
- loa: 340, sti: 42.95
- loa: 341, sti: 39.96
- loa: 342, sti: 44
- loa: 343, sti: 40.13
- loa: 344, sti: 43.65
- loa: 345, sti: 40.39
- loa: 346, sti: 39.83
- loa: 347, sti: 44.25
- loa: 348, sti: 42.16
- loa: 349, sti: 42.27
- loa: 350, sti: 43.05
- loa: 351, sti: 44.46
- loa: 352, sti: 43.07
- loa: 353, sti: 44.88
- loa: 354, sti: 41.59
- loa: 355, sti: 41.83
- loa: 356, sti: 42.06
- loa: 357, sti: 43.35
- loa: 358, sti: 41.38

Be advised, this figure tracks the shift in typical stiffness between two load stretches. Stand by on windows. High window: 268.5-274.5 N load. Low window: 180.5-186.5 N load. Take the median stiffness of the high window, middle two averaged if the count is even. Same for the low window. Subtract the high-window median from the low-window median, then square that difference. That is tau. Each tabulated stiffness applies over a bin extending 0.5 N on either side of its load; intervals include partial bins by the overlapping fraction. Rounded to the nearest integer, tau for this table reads 360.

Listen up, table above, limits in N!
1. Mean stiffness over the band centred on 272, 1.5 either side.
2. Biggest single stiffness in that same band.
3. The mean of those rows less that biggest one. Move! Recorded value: -1.4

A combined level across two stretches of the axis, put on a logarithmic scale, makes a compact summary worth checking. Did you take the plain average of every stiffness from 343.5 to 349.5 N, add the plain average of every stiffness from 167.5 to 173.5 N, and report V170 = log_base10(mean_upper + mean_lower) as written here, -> 2.04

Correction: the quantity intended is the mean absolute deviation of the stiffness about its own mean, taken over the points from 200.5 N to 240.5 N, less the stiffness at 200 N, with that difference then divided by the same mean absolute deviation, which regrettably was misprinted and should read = -16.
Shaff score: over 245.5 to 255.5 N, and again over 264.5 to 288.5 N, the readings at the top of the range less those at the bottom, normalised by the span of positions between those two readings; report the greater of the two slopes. -0.53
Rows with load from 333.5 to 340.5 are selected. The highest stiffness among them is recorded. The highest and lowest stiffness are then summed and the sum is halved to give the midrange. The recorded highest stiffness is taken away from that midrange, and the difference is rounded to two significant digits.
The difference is -2.2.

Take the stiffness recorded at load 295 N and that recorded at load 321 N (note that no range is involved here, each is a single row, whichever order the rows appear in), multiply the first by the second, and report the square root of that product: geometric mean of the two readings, 42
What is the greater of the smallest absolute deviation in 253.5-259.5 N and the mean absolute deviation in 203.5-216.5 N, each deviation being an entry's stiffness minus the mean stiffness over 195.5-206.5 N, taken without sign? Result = 14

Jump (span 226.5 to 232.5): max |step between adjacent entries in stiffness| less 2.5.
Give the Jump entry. 1.6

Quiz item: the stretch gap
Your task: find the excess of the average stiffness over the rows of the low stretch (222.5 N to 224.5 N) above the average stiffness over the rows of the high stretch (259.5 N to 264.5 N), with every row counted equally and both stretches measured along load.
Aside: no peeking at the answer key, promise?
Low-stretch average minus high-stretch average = 15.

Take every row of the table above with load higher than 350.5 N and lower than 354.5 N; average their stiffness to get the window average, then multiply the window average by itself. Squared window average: 1892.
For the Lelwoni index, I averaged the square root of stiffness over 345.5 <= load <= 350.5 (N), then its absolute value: 6.5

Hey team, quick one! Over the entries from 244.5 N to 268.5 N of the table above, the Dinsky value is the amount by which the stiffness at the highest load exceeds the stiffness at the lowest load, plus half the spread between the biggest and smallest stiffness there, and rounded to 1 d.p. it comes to -4.4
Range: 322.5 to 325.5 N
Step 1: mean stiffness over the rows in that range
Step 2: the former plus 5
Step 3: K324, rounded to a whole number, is 46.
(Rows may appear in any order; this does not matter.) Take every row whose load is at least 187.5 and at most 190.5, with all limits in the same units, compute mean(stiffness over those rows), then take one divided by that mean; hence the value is 0.014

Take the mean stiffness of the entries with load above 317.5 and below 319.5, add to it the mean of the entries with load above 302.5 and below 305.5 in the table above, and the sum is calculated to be 82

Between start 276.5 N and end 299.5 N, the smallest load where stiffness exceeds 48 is 277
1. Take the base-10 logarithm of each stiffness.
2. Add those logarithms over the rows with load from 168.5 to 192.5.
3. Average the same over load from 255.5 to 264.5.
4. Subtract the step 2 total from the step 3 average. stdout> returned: -43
